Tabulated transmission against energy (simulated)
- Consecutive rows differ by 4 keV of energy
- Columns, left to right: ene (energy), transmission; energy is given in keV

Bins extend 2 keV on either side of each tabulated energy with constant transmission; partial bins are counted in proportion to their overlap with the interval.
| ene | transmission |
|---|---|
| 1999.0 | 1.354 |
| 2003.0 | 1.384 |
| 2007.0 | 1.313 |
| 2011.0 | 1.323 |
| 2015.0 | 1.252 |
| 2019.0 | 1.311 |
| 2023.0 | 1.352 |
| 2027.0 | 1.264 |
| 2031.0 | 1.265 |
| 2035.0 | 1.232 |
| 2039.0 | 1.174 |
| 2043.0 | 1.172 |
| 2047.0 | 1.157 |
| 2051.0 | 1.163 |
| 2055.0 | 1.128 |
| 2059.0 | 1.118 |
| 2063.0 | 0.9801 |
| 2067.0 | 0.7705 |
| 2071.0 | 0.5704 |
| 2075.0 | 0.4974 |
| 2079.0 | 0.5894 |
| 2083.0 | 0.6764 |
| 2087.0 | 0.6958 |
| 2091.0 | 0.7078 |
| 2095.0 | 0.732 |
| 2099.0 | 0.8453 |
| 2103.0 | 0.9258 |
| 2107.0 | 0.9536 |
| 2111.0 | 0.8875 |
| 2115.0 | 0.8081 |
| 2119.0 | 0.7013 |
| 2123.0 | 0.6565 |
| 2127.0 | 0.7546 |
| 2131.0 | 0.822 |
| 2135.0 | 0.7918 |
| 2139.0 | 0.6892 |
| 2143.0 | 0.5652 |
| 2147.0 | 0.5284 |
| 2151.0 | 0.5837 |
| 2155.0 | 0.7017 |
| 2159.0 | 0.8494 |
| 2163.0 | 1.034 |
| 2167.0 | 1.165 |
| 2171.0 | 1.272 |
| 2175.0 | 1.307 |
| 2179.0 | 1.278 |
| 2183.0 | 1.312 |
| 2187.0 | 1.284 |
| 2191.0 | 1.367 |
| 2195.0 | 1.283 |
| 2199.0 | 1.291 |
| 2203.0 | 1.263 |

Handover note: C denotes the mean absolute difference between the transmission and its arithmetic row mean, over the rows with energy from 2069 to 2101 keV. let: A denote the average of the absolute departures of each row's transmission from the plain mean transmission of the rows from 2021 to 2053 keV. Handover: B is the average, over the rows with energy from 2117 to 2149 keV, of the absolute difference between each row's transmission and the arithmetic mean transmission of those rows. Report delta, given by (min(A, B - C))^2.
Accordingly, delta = 0.0000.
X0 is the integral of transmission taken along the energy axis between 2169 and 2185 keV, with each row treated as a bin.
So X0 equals 21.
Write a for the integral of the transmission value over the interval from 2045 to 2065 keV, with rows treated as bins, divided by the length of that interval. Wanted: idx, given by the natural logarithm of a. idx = 0.1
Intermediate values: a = 1.11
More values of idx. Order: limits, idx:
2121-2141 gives -0.3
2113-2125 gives -0.3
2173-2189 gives 0.3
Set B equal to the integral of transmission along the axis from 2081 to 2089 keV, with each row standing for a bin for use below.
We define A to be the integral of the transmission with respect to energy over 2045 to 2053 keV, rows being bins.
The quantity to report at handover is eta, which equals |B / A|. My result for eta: 0.6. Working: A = 9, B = 5.5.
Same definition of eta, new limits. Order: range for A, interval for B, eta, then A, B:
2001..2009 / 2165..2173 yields 0.9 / 11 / 9.7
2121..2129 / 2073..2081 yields 0.8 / 6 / 4.3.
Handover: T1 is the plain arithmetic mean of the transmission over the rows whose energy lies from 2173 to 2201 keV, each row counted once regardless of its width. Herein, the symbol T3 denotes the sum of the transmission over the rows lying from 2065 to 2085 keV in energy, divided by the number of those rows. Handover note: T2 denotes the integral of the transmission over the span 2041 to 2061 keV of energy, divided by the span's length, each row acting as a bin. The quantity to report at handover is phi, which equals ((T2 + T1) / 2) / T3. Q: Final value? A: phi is 2.0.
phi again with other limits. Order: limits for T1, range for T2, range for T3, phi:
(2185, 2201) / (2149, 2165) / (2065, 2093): 1.6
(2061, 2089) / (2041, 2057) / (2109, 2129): 1.2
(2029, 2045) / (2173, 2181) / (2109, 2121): 1.6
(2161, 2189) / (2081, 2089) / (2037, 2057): 0.8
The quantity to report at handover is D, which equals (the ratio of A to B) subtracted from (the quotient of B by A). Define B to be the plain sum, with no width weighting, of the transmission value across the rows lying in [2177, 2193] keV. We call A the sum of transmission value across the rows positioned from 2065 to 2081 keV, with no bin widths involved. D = 1.7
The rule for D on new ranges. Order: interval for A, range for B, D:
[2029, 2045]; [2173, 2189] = 0.1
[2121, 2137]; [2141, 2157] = -0.5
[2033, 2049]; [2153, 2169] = -0.5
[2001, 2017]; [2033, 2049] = -0.2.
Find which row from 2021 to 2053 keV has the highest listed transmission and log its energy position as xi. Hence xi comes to 2023.0 keV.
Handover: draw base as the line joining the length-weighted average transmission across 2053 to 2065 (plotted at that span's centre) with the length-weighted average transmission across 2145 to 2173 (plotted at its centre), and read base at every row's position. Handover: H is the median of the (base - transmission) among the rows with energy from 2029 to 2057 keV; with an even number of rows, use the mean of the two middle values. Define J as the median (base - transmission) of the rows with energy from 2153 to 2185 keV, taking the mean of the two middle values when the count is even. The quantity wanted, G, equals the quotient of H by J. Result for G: 0.2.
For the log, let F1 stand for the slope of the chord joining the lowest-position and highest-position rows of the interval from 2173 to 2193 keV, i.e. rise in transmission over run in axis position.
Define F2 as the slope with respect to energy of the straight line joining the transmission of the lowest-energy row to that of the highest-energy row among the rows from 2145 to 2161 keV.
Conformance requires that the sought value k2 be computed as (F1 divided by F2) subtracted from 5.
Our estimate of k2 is 4.9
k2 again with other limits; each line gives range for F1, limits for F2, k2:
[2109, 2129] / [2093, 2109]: 5.4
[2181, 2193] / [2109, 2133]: 7.1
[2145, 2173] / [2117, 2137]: -0.5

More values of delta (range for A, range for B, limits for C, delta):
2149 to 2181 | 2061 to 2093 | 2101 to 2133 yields 0.0004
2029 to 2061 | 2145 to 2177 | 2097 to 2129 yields 0.0013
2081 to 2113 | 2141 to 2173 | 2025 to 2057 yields 0.0100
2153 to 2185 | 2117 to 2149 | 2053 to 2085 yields 0.0180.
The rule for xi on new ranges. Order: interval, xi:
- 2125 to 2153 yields 2131.0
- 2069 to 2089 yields 2087.0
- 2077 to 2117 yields 2107.0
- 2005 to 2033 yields 2023.0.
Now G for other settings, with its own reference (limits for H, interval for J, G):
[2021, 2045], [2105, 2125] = -0.8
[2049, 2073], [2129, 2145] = 0.1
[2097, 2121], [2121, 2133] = 0.6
